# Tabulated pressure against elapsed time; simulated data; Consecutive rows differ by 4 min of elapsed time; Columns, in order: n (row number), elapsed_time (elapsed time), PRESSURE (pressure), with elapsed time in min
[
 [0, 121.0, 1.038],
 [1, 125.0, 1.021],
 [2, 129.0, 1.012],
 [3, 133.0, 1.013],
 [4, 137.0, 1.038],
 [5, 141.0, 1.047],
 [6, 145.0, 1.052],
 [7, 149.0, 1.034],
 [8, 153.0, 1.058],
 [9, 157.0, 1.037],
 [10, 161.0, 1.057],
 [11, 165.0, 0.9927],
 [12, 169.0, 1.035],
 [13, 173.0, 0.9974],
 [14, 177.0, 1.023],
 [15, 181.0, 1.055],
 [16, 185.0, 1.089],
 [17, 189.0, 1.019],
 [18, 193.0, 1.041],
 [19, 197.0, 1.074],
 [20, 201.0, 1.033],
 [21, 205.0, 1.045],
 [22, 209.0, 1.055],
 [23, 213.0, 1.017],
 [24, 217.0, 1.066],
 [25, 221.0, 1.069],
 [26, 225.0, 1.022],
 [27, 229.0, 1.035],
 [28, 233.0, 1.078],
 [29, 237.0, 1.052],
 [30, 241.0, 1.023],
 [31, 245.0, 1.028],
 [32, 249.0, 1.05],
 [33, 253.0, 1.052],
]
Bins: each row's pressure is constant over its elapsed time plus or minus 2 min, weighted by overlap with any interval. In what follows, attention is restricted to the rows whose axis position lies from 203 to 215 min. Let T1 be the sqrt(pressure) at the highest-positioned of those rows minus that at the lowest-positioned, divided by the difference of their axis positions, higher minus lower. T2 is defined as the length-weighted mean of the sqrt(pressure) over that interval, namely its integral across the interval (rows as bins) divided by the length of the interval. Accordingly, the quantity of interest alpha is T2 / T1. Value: -591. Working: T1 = -0.0017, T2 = 1.02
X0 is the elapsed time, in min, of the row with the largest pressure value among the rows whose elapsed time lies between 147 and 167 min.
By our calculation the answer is 153.0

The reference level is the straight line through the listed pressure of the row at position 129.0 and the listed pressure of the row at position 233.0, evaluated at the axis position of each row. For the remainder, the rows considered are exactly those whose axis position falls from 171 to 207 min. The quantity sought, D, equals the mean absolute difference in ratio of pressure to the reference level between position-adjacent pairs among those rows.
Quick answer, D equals 0.031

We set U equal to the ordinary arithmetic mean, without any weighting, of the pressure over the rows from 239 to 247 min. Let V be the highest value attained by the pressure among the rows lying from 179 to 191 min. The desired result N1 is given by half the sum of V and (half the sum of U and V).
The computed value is 1.07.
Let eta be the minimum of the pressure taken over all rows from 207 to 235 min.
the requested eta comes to 1.017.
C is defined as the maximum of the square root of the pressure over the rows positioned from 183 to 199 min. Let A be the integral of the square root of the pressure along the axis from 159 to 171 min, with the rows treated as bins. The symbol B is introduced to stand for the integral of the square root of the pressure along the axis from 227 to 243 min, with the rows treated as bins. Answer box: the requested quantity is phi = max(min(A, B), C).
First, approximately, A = 12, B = 16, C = 1.04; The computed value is 12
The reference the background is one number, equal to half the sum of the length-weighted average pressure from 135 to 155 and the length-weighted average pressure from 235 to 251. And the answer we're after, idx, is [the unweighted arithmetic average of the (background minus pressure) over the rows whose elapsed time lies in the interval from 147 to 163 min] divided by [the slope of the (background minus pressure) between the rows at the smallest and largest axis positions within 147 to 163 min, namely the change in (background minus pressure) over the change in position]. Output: 2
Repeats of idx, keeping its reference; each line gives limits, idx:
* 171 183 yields -2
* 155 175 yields 7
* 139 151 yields -1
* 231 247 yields -1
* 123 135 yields 27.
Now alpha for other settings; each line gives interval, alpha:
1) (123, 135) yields -2032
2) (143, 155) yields 2804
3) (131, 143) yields 485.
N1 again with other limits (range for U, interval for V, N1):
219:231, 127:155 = 1.05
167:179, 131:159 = 1.05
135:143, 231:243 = 1.07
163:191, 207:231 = 1.06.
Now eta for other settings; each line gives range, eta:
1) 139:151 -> 1.034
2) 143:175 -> 0.9927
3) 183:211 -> 1.019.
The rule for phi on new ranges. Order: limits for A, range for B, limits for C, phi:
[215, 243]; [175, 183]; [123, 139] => 8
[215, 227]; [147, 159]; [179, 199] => 12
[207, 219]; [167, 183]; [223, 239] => 12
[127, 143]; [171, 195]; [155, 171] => 16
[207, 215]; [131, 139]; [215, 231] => 8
